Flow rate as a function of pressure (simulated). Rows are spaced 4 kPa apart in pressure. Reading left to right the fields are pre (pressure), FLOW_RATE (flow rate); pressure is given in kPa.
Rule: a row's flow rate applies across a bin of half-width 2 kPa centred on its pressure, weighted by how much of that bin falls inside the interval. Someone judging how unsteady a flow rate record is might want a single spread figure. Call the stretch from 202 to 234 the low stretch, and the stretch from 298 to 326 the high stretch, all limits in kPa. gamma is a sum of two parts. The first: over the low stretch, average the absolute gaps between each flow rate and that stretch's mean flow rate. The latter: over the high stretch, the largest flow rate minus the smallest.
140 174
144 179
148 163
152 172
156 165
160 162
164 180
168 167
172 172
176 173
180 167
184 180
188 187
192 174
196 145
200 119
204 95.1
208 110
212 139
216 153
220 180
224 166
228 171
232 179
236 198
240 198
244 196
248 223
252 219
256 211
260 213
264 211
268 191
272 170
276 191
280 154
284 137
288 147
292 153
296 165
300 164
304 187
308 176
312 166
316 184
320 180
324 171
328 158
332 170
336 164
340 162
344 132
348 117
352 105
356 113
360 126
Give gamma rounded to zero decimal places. 49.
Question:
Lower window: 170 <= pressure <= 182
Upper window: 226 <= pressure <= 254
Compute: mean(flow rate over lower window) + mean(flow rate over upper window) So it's 368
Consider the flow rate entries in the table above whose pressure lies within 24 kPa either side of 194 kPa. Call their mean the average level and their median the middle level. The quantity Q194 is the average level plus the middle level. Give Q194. 311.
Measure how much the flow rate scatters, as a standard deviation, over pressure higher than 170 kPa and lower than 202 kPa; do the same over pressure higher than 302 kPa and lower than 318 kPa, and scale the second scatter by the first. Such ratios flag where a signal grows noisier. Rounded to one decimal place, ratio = 0.4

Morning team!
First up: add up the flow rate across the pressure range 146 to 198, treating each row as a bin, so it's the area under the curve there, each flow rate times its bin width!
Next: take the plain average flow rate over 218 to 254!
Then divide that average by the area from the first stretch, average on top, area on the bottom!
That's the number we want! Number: 0.0218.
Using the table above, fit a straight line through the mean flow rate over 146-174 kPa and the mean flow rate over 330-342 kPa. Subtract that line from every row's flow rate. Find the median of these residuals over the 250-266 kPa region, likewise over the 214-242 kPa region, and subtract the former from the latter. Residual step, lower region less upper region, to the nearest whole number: -34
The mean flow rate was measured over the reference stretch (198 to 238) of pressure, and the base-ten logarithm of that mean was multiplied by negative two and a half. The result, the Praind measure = -5.45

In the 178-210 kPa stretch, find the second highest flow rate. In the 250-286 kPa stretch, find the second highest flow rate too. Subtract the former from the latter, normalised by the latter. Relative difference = 0.2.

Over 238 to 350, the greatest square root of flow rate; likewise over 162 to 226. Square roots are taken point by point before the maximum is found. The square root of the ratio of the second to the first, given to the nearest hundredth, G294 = 0.96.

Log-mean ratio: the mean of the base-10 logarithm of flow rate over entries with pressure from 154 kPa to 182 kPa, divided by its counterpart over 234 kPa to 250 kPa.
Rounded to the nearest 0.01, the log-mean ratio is 0.97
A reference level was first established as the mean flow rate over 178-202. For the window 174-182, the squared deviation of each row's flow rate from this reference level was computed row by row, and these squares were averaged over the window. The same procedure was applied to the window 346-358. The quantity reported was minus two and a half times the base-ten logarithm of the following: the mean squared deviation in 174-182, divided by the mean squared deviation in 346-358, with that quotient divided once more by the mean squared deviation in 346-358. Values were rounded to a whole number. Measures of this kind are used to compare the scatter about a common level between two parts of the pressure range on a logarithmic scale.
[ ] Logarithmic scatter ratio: 12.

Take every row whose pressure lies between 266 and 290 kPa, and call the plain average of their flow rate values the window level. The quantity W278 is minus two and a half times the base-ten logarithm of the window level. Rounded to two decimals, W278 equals -5.54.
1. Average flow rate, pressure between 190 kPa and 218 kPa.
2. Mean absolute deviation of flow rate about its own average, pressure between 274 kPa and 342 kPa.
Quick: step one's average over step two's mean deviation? 12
